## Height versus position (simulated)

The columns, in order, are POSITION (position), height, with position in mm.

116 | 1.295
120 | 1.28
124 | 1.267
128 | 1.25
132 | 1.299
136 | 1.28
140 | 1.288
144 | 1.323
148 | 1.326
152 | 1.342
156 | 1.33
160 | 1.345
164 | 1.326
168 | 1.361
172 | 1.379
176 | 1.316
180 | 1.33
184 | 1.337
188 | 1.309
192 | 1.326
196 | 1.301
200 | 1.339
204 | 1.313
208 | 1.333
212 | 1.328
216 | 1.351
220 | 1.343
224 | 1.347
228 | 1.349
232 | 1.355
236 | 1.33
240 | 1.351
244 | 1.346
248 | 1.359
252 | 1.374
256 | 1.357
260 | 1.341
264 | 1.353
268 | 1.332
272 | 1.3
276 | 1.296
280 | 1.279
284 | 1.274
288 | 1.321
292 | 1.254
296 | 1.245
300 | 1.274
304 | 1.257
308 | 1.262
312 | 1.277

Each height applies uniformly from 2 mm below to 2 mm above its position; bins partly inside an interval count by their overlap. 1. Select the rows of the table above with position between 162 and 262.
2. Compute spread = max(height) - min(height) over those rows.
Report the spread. 0.078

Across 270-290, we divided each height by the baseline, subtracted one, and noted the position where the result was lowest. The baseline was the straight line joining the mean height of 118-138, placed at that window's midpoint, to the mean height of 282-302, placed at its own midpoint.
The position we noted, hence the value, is 284 mm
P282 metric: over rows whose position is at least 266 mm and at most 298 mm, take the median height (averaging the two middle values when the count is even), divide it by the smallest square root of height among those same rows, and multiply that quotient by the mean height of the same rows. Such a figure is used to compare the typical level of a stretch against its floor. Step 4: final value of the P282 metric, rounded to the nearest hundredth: 1.49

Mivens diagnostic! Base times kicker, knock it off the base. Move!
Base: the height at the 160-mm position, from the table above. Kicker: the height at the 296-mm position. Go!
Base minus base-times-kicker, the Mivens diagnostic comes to -0.33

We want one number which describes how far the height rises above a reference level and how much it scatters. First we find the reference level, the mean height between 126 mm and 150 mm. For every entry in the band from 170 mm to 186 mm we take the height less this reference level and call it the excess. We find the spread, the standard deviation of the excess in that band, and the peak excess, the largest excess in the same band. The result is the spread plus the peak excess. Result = 0.11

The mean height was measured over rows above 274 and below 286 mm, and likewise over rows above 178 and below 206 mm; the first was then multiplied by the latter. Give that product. 1.70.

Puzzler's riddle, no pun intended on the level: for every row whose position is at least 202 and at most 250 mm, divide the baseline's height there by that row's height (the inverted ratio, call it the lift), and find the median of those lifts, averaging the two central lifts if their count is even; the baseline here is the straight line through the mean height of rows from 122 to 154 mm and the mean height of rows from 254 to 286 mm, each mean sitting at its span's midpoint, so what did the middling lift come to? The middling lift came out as 0.97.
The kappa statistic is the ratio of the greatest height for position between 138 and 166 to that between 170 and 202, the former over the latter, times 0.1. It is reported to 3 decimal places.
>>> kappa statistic 0.098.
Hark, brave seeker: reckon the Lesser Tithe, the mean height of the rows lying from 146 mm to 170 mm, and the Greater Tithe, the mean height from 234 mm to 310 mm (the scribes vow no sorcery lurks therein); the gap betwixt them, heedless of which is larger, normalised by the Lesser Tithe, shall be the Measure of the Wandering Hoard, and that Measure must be 0.0206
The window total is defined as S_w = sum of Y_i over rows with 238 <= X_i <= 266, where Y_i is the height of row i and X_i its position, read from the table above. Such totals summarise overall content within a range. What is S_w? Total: 9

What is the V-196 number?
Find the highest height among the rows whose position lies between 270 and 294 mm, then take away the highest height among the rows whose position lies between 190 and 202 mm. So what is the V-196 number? -0.018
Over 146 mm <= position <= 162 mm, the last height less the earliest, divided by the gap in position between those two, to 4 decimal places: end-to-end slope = 0.0016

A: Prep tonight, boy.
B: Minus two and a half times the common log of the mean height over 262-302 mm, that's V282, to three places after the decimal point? -0.279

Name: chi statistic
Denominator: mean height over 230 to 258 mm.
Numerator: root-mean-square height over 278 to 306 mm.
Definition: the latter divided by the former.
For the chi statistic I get 0.94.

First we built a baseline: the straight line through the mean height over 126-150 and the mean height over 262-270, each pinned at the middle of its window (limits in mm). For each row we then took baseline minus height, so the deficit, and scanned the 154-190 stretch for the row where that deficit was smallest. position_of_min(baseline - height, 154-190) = 172 mm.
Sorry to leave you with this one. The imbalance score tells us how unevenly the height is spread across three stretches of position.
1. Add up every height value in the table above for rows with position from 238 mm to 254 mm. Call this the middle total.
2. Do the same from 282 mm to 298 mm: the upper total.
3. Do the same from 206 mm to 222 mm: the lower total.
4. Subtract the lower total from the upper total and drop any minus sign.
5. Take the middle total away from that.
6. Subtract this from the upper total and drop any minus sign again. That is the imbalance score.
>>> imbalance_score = 10.3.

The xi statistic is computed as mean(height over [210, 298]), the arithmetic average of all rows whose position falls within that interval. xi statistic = 1.33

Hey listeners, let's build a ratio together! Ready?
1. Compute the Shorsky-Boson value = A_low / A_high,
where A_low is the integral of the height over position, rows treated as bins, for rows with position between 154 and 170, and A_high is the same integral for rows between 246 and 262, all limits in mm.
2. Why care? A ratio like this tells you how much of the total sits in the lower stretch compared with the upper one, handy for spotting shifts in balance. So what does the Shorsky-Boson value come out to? 0.99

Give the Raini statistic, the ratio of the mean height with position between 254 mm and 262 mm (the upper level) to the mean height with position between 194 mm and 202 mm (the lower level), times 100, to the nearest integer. 102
